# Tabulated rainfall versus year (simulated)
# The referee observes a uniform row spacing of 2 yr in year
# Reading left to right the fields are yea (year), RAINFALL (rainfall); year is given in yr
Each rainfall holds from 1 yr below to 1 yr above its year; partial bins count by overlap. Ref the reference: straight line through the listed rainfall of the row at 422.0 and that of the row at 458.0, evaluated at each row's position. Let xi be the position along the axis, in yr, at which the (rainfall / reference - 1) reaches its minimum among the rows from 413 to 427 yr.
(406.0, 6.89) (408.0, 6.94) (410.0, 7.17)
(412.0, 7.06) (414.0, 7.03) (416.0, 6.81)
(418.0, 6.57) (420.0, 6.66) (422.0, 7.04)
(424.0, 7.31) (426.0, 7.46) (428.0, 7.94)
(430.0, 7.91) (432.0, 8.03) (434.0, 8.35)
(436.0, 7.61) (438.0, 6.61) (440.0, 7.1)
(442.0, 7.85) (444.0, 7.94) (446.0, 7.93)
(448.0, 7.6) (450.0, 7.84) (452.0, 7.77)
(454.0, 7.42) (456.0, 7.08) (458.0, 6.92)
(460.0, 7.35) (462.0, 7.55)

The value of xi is 418.0 yr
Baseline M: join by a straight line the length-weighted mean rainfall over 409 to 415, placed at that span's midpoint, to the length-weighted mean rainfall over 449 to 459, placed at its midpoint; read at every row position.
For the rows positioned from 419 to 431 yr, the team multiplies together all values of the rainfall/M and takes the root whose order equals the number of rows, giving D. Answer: 1.03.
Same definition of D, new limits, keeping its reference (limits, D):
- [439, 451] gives 1.05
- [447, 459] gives 1.00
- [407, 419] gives 0.98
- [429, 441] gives 1.04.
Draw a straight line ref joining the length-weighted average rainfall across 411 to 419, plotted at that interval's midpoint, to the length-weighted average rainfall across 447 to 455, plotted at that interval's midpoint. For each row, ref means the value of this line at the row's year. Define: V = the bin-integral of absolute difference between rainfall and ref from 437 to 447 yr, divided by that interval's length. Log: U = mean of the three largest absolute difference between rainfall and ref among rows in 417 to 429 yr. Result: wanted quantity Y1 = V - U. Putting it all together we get 0.0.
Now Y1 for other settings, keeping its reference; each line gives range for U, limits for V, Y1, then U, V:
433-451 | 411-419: -0.5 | 0.75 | 0.2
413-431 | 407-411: -0.3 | 0.62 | 0.3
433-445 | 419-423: -0.6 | 0.75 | 0.2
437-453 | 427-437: 0.2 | 0.53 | 0.7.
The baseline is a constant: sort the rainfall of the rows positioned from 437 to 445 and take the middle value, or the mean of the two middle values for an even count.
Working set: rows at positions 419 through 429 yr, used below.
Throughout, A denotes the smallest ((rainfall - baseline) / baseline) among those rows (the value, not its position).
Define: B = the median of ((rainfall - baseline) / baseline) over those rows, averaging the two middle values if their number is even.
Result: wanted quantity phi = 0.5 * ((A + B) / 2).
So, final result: -0.033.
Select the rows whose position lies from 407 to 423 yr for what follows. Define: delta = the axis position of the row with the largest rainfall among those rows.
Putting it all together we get 410.0 yr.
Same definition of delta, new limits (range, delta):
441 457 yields 444.0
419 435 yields 434.0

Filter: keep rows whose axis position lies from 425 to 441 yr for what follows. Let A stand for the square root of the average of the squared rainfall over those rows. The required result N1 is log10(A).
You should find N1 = 0.88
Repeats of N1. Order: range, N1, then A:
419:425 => 0.85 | 7.0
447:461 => 0.87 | 7.4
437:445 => 0.87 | 7.4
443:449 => 0.89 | 7.8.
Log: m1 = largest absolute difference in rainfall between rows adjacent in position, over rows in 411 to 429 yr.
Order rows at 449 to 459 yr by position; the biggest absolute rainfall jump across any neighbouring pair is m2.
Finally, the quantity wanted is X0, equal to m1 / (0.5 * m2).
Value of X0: 2.7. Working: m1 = 0.48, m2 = 0.35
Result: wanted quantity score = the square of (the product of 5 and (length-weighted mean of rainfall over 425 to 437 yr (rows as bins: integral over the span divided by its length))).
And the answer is 1554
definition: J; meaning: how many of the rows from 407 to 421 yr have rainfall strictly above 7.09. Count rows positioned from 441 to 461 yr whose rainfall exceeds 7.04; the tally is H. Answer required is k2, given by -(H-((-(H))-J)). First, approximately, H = 9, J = 1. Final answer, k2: -19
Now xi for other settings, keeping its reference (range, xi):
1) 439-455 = 440.0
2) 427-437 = 436.0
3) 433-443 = 438.0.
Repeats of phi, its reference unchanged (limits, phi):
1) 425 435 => 0.015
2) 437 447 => -0.016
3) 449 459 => -0.020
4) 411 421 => -0.053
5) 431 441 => -0.024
